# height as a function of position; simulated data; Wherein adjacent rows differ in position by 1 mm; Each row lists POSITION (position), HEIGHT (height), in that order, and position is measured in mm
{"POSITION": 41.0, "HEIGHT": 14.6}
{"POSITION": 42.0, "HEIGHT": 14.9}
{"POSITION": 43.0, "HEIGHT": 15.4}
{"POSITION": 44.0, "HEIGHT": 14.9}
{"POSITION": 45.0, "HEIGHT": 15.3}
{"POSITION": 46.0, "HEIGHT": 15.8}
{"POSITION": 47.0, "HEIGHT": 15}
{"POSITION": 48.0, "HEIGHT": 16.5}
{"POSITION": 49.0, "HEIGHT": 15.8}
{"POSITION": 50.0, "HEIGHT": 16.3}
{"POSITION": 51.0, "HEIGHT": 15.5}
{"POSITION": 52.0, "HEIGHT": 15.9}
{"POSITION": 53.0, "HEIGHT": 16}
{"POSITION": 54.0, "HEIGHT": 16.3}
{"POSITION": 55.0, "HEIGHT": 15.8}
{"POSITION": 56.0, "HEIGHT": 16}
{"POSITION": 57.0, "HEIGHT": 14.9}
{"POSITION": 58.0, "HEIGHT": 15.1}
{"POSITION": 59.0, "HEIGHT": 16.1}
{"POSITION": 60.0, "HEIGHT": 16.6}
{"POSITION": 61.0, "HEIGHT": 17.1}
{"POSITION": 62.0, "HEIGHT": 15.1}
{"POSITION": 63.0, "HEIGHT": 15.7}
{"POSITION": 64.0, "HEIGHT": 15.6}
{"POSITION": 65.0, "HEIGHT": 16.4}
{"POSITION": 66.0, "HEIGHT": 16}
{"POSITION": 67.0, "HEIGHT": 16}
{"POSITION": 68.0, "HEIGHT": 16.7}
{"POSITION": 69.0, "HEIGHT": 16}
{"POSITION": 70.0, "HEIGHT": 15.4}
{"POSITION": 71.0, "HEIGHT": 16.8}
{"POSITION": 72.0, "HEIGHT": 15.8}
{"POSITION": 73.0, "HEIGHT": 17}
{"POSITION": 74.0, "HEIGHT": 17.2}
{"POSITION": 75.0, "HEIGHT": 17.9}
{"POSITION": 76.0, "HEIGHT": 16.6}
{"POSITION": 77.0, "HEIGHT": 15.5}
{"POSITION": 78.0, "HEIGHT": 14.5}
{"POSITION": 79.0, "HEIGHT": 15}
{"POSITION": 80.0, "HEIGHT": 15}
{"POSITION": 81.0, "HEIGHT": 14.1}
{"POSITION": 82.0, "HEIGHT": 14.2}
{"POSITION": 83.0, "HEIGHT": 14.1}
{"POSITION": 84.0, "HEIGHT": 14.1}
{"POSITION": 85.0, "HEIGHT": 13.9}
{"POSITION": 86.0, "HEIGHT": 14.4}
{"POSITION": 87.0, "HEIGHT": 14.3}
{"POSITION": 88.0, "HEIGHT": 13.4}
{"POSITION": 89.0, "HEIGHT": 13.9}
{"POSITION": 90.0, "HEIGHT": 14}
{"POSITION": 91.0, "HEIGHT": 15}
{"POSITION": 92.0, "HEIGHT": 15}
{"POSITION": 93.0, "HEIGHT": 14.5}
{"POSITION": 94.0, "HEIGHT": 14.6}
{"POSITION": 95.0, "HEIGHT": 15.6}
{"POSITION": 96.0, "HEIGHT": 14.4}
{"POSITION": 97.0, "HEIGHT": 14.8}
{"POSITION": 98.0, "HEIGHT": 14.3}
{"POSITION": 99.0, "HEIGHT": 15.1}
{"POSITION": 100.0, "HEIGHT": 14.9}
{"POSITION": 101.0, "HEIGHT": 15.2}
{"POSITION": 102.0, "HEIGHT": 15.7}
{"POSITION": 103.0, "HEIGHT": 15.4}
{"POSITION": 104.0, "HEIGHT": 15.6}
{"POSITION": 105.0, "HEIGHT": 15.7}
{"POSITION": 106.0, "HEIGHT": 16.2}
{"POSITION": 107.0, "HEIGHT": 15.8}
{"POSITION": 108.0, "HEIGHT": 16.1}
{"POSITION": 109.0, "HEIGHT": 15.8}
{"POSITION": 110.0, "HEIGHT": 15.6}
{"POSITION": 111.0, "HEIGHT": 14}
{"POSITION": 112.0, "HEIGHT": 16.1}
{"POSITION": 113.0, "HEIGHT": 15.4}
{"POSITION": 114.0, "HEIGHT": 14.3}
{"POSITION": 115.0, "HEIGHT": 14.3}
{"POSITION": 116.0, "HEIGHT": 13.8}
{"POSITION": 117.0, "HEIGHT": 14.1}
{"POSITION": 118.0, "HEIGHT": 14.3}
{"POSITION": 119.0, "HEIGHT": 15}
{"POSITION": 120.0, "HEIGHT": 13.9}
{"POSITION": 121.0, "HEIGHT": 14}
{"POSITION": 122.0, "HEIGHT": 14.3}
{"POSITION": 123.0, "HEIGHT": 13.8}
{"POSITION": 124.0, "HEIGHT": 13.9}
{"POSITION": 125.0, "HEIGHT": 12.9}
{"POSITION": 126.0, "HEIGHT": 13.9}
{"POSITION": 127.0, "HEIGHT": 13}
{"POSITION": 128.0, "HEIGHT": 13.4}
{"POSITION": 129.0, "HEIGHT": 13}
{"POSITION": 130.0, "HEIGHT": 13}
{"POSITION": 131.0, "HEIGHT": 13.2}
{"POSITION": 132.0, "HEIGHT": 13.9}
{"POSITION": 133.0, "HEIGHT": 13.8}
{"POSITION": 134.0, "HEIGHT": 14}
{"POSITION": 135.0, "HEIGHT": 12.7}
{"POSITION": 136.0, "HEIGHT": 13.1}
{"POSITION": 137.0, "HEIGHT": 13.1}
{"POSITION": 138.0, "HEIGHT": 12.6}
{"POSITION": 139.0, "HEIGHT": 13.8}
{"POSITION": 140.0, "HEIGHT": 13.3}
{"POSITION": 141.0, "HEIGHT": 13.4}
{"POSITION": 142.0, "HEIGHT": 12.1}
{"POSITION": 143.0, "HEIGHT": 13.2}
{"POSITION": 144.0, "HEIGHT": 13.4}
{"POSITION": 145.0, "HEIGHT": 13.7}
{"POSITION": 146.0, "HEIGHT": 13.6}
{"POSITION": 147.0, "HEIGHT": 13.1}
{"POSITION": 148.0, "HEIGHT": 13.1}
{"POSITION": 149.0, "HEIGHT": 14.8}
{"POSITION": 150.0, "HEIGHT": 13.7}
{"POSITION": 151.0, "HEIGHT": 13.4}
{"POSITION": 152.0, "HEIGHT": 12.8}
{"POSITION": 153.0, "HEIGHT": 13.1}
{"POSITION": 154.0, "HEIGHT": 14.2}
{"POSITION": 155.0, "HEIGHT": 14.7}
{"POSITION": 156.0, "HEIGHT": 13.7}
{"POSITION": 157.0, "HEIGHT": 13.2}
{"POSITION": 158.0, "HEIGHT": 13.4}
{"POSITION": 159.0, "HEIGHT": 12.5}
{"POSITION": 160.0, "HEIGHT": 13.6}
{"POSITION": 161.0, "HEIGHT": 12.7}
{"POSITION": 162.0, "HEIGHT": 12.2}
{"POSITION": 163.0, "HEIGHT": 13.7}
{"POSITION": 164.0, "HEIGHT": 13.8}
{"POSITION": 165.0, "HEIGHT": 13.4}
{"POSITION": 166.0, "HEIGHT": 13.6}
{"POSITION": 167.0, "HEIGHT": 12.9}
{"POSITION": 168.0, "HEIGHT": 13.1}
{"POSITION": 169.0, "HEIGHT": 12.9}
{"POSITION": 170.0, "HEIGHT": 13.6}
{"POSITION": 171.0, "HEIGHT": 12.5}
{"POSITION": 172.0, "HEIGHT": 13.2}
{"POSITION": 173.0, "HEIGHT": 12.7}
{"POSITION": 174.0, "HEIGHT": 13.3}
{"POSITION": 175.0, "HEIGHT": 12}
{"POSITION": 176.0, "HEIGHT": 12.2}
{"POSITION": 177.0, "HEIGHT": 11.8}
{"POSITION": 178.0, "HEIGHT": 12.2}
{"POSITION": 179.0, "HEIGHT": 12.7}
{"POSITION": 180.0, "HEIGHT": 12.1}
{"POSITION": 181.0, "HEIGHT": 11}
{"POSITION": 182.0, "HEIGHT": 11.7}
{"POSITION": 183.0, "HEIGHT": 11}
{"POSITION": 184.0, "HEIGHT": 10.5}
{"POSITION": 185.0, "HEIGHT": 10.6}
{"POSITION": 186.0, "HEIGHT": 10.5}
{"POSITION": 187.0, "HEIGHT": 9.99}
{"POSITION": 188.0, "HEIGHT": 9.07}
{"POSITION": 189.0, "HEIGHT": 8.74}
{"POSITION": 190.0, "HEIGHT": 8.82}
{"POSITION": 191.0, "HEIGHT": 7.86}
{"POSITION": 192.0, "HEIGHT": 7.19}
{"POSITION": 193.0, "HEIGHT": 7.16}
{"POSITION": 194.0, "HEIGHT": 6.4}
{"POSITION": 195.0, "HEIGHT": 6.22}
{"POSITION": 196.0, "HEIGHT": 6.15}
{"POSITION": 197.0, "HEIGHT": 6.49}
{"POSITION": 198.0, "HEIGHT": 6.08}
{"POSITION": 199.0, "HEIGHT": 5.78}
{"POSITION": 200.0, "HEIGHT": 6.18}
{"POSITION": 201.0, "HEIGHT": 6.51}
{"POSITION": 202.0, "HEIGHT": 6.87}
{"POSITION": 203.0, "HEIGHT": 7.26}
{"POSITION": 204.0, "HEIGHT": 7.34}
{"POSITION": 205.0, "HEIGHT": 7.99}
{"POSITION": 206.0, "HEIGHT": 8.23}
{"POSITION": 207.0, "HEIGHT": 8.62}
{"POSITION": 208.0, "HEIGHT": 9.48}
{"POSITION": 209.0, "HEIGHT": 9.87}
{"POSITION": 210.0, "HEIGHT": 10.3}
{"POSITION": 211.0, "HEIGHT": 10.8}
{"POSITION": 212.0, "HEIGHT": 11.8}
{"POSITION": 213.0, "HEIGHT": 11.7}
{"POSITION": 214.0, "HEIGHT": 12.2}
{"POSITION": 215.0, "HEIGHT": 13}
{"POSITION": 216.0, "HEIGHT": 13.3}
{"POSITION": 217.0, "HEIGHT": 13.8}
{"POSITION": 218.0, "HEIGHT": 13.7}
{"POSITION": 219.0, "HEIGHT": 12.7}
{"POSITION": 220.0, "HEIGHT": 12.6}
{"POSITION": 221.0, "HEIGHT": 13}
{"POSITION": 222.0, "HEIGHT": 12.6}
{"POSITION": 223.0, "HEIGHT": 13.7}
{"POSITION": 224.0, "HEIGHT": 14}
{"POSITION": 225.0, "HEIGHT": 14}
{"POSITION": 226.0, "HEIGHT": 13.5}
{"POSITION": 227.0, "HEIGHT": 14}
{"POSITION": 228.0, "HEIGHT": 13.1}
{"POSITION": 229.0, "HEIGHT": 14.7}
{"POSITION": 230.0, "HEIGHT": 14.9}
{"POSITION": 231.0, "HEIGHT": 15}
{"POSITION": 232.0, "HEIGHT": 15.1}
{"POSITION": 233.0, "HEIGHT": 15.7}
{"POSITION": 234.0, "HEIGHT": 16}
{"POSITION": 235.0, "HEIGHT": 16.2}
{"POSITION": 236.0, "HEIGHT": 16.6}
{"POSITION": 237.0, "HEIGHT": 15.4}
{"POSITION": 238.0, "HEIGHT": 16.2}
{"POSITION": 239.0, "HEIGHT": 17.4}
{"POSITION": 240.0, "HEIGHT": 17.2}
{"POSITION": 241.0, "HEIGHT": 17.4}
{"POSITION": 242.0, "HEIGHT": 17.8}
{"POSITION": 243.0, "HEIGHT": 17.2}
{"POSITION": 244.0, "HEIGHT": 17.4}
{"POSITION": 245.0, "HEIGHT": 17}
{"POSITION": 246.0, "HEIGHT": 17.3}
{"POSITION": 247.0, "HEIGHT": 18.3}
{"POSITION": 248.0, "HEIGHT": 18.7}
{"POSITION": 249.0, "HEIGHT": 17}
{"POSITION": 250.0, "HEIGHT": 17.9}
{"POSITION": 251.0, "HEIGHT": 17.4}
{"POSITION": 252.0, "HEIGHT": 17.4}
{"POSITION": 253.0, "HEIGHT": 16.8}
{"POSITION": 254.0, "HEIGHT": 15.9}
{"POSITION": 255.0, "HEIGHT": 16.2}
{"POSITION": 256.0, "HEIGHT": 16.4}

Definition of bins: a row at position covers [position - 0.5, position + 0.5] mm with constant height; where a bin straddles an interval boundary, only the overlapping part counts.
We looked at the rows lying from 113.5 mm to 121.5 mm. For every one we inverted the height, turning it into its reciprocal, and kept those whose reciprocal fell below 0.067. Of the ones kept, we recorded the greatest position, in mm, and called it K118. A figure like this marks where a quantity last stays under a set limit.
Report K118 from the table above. 119.0 mm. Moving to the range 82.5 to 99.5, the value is 99.0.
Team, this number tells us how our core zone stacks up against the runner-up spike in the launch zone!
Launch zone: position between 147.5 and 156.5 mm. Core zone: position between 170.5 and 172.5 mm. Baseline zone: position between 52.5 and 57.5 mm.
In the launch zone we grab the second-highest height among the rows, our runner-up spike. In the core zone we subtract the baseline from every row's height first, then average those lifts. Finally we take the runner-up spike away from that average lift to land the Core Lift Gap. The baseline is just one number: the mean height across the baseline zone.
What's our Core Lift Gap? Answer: -18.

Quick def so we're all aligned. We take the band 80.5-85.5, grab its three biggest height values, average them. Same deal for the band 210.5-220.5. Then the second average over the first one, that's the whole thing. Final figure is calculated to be 0.96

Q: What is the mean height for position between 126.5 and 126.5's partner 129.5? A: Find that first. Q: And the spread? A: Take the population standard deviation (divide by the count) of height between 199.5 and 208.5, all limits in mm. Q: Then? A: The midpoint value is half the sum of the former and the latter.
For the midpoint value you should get 7.1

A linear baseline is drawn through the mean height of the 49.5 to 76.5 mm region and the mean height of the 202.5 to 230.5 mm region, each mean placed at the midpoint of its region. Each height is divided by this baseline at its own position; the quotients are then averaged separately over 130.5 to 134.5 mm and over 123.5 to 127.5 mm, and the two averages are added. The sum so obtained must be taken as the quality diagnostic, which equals 1.90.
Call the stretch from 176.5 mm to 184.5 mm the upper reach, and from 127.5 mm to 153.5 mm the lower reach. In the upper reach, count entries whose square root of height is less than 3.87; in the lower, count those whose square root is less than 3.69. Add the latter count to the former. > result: 27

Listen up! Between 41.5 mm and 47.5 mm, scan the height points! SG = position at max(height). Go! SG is 46.0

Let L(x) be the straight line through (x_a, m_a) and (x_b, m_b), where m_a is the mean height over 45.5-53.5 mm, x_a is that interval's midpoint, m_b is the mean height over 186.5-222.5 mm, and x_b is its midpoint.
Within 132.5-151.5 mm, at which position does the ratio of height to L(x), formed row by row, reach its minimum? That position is 142.0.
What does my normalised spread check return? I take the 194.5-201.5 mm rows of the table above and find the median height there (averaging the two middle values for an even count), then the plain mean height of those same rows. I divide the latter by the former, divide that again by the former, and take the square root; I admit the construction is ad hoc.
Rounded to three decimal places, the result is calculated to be 0.403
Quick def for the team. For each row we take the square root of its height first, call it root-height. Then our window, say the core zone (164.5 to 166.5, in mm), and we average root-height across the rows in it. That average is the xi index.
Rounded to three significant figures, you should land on 3.67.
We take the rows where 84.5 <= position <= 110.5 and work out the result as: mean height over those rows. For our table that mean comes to 15.0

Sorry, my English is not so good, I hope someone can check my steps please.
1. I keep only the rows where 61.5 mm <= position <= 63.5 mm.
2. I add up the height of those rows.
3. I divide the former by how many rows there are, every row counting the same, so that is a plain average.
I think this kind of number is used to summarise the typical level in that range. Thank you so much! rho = 15.4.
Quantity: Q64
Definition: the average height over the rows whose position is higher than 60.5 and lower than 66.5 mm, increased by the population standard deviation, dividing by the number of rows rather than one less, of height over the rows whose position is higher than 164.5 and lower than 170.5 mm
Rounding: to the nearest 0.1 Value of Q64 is 16.3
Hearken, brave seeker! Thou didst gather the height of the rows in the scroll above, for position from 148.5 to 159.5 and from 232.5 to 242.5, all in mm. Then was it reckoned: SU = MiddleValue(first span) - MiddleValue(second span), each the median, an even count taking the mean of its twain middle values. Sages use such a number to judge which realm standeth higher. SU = -3.0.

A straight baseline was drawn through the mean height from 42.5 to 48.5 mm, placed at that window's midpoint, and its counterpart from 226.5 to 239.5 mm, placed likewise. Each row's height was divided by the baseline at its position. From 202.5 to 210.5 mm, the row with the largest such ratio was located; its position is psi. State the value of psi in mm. 210.0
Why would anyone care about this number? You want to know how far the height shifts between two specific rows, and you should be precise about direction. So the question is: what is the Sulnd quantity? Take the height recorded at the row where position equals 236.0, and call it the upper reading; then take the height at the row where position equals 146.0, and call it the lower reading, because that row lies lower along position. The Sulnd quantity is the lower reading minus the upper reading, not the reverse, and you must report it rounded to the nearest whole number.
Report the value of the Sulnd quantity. -3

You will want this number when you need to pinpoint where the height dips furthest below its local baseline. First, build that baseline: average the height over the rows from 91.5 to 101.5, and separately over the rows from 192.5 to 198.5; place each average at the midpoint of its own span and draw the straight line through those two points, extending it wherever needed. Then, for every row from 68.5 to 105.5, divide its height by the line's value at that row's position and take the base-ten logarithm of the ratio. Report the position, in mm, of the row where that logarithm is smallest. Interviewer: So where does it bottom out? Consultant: 88.0 mm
